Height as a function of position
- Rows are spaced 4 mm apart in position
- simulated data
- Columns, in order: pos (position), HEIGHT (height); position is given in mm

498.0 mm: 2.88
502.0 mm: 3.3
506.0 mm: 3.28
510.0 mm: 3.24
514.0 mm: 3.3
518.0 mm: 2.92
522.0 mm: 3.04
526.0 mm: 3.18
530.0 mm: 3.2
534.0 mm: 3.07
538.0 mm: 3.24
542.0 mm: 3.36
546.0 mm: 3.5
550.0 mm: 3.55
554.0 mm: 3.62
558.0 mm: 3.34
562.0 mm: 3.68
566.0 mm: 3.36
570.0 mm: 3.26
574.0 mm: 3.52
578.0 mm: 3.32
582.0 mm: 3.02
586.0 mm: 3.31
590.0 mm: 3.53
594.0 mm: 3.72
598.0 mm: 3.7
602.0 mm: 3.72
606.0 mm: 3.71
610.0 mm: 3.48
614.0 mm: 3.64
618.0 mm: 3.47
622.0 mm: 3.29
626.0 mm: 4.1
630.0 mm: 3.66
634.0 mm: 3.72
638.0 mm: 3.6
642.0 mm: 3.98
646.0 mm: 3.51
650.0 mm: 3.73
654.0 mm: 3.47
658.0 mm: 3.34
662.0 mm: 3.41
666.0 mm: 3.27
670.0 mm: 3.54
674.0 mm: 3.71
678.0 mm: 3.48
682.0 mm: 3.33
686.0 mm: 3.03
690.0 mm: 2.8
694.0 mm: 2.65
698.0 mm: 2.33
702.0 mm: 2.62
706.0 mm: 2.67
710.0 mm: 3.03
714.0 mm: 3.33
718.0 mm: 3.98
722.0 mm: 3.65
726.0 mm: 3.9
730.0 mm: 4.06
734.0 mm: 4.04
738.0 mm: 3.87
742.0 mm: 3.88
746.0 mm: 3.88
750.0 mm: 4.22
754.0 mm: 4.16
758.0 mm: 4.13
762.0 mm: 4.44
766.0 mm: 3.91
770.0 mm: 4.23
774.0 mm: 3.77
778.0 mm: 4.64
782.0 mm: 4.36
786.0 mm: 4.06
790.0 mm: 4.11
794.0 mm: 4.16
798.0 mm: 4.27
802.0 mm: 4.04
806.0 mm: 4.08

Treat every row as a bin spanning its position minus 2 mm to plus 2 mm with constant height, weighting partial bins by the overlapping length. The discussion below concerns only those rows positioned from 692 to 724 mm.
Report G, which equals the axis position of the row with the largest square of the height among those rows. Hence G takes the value 718.0 mm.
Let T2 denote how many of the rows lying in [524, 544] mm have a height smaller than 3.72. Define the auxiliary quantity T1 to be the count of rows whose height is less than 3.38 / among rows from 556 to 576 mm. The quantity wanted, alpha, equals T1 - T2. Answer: -2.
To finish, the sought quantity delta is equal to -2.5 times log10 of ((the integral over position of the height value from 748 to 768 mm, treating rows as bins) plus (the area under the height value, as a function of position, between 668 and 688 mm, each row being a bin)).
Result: -5.45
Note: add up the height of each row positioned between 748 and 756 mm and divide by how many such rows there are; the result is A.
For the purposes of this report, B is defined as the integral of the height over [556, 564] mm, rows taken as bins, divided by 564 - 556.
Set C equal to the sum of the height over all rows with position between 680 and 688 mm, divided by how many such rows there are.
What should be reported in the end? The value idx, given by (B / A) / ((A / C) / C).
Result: 2.02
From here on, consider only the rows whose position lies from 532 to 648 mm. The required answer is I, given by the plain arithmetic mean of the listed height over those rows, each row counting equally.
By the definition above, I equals 3.52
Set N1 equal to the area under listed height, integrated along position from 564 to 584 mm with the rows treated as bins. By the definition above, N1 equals 65.9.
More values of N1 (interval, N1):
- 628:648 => 73.9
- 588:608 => 73.5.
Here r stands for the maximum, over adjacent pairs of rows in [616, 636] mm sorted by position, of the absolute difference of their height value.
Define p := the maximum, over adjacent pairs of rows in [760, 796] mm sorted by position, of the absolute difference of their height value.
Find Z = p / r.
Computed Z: 1.1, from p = 0.87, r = 0.810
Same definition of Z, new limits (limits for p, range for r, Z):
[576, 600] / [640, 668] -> 0.6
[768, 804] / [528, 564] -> 2.6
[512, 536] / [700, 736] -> 0.6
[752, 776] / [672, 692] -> 1.8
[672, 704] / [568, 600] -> 1.1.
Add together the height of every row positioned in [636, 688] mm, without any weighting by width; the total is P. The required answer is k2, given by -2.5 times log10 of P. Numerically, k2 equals -4.14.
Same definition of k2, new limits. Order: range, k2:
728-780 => -4.32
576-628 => -4.16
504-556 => -4.07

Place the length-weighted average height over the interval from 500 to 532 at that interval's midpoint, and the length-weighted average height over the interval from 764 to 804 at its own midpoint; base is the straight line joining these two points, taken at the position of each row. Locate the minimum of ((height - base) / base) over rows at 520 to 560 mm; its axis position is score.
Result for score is 534.0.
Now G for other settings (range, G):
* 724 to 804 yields 778.0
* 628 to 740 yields 730.0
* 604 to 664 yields 626.0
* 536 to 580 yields 562.0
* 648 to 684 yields 650.0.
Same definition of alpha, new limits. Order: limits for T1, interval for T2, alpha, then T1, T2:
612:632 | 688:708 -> -4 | 1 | 5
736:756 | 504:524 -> -5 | 0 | 5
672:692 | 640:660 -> 0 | 3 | 3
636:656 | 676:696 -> -5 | 0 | 5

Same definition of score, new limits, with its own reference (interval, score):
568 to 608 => 582.0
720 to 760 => 722.0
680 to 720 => 698.0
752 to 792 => 774.0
